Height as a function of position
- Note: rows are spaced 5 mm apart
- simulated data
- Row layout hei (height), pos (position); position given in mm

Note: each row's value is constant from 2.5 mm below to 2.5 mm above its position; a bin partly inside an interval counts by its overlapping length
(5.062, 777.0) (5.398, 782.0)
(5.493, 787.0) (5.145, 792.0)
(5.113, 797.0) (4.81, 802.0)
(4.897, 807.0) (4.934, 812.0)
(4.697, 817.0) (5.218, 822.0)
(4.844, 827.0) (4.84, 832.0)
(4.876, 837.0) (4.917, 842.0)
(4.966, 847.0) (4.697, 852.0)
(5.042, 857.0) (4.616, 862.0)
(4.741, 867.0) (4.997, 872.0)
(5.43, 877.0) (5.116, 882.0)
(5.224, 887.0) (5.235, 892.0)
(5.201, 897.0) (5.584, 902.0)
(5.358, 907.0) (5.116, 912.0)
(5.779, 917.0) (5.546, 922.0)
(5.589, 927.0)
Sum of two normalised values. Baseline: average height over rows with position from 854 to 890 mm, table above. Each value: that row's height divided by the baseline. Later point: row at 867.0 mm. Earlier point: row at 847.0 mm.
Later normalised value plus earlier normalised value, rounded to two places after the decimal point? 1.93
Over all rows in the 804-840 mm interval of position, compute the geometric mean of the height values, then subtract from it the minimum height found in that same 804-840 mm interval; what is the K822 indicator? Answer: 0.202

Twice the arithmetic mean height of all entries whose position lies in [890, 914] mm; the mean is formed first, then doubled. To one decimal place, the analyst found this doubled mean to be 10.6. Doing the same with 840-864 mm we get 9.7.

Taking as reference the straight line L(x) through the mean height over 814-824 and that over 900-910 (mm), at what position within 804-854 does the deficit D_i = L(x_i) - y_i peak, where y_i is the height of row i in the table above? 852.0 mm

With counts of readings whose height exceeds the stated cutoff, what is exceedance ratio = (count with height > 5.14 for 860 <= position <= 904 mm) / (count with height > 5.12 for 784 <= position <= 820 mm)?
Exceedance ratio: 2.50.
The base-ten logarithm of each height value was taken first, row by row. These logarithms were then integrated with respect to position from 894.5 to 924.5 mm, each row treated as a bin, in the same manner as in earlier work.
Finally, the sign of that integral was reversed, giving -22.0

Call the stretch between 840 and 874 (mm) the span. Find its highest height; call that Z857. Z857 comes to 5.042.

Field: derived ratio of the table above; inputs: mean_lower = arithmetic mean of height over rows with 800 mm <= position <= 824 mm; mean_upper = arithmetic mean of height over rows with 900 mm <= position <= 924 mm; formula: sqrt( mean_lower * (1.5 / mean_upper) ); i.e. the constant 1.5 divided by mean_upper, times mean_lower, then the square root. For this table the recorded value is 1.16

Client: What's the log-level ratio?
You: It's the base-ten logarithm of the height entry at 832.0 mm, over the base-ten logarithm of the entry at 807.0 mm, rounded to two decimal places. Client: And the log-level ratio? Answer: 0.99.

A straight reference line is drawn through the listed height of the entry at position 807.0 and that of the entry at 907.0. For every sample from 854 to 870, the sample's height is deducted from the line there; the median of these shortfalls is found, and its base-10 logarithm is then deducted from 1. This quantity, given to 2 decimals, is 1.36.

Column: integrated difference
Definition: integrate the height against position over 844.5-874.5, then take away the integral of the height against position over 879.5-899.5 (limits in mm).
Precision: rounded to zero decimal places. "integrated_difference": 41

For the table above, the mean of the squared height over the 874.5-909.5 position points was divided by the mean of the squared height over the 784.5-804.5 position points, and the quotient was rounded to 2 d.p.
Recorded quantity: 1.06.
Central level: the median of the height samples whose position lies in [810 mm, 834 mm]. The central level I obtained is 4.84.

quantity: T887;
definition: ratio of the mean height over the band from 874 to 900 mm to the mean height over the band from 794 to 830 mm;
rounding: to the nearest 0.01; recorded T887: 1.06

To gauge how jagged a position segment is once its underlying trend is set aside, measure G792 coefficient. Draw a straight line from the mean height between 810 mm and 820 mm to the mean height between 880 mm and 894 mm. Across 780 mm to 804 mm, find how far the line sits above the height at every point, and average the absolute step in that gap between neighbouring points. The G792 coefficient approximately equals 0.21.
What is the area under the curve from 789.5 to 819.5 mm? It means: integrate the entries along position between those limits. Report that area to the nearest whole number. 148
